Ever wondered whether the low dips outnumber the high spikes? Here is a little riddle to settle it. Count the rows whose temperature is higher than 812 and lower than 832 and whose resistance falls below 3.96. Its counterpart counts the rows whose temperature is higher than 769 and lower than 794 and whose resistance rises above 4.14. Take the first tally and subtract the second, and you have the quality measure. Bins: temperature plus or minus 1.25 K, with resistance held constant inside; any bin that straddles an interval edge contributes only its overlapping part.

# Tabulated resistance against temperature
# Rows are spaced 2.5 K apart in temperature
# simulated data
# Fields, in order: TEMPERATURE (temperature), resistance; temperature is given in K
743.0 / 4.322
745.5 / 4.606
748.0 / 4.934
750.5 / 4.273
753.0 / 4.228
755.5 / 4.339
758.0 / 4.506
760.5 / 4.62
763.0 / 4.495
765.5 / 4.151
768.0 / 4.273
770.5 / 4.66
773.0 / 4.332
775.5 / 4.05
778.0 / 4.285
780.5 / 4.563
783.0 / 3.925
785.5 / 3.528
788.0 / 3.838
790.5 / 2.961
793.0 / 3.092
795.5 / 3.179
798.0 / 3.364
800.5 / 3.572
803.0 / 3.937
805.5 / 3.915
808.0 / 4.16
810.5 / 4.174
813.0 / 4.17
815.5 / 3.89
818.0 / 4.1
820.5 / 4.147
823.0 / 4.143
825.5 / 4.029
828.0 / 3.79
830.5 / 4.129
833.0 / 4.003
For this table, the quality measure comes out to -2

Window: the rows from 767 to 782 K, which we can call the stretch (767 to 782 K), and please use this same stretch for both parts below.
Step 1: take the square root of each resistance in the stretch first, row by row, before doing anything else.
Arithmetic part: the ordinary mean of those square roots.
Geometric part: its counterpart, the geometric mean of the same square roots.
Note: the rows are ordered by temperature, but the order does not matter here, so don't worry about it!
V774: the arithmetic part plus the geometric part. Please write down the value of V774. 4.17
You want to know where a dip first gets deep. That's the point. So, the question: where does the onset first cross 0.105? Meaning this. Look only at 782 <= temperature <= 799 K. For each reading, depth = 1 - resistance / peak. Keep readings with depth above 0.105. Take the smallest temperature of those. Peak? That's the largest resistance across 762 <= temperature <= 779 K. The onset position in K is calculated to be 783.0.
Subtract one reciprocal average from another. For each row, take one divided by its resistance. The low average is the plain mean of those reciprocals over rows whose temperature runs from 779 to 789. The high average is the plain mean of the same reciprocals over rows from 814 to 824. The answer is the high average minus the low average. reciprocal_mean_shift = -0.01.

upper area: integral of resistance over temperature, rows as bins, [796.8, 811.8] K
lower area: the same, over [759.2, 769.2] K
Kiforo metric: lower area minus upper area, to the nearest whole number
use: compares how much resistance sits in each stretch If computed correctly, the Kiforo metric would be -14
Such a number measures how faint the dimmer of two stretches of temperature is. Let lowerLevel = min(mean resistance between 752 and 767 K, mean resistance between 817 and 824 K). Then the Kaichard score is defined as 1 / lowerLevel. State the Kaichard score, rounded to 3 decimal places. 0.242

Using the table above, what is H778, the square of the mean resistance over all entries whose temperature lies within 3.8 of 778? 18.5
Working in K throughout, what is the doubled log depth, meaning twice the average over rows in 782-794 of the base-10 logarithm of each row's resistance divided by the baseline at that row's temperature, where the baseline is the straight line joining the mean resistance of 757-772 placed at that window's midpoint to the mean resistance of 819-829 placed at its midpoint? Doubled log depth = -0.19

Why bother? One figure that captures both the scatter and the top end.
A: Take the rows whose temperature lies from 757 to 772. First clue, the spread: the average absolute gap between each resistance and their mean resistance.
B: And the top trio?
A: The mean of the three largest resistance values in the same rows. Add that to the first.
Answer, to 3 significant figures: 4.75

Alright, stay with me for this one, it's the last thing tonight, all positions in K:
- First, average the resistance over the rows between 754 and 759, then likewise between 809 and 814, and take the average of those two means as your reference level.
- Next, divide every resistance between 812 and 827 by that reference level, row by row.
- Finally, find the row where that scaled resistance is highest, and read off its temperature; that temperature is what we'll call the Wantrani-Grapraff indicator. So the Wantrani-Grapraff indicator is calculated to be 813.0 K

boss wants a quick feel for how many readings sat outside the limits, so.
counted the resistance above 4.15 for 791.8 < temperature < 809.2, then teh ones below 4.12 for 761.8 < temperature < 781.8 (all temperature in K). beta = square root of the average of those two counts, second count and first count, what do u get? 1.00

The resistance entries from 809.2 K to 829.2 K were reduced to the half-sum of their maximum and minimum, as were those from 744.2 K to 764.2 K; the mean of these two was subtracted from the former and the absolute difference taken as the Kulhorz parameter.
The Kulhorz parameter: 0.30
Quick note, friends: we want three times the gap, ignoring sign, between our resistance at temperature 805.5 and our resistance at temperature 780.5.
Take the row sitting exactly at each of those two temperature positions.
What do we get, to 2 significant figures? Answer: 1.9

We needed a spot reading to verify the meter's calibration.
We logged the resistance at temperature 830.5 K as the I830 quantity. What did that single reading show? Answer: 4.129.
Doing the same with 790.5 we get 2.961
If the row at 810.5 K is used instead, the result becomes 4.174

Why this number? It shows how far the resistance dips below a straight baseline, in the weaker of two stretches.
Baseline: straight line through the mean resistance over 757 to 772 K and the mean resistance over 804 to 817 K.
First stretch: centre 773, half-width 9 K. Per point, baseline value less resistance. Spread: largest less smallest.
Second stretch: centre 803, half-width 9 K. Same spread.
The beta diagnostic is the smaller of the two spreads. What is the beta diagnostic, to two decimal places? 0.57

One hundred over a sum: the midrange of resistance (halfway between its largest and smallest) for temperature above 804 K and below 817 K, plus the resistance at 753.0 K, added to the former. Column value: 12.1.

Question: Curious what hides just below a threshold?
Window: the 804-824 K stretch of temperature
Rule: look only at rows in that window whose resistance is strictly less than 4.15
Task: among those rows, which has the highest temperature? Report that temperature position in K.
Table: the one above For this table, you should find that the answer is 823.0 K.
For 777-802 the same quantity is 800.5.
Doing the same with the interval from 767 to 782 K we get 775.5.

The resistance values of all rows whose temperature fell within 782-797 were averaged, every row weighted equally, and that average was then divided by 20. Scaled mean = 0.171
